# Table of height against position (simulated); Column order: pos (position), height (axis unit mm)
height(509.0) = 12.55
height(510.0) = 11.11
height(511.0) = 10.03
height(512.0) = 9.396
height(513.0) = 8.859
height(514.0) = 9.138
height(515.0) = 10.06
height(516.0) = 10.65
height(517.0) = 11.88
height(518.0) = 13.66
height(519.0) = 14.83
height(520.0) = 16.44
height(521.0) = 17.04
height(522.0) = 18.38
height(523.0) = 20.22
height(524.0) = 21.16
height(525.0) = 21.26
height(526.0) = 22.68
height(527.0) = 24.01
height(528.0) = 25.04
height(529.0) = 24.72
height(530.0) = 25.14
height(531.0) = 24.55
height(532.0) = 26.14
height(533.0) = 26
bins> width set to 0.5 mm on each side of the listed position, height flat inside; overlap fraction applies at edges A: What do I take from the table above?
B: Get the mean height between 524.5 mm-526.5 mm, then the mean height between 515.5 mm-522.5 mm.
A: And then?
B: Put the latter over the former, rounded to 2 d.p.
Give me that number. 0.67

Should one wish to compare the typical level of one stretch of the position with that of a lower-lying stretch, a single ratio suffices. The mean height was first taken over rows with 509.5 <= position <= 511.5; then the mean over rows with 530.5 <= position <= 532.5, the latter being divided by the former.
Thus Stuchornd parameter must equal 2.40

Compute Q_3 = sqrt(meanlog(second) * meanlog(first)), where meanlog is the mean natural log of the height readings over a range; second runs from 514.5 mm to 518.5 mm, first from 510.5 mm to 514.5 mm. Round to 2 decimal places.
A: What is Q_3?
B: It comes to 2.34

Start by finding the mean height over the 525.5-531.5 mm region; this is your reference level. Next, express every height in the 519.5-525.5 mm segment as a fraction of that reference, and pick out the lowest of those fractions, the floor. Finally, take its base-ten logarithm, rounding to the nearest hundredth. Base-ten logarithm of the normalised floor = -0.17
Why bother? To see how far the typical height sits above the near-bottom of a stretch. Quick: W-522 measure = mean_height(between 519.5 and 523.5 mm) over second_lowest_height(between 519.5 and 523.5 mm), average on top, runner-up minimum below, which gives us 1.06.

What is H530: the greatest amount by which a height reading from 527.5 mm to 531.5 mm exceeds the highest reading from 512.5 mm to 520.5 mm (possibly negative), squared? 76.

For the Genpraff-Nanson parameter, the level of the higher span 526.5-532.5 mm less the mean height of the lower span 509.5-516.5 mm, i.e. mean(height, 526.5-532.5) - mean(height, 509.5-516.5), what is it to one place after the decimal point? 15.0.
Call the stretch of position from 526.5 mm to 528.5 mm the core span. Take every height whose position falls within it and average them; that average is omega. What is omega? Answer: 25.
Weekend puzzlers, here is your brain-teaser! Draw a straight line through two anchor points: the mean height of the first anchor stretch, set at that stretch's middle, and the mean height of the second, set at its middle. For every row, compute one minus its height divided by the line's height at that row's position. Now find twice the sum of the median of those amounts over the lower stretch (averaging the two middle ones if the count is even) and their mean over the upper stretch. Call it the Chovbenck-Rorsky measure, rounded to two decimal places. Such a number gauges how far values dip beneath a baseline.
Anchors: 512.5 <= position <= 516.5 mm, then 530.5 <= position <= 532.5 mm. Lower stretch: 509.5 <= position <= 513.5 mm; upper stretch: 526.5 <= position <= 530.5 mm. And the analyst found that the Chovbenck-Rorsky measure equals -1.02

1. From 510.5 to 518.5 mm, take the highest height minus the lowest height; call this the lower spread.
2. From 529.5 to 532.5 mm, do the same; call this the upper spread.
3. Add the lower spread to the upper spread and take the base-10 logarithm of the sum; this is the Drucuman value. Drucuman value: 0.81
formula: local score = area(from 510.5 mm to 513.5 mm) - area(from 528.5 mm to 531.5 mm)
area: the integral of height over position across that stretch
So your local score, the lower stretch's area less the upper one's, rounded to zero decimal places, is -46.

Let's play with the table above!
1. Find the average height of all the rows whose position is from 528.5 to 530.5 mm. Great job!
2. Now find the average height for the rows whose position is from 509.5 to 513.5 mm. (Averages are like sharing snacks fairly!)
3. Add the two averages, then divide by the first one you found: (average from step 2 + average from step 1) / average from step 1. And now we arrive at 1.40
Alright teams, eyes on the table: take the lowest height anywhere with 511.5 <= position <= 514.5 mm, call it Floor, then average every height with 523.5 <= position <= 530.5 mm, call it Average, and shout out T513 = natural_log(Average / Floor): 1.0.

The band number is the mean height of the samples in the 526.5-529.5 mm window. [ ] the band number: 25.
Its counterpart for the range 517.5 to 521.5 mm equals 15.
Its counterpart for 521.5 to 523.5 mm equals 19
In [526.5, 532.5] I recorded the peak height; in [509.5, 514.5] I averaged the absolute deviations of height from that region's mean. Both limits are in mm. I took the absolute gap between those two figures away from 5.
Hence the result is -20.4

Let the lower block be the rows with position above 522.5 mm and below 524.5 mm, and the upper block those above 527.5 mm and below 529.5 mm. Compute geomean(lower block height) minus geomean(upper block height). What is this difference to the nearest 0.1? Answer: -4.2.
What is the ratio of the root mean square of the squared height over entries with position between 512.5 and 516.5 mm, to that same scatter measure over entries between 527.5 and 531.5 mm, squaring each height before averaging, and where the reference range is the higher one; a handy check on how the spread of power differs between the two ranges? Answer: 0.15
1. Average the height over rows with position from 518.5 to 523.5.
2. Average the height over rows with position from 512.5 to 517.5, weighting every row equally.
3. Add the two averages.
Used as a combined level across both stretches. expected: 27.5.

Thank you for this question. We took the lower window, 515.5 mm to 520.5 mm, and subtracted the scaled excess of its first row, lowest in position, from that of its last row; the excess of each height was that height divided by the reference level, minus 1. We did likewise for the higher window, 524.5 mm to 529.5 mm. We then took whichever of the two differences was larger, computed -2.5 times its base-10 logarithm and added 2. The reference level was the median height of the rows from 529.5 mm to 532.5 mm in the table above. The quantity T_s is 3.6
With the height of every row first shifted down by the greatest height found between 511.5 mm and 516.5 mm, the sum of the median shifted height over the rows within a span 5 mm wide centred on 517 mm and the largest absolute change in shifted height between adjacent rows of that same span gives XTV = 3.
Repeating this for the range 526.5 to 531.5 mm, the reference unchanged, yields 15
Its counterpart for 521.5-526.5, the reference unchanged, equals 12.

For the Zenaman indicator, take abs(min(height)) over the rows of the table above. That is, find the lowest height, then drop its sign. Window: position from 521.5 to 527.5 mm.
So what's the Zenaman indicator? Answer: 18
